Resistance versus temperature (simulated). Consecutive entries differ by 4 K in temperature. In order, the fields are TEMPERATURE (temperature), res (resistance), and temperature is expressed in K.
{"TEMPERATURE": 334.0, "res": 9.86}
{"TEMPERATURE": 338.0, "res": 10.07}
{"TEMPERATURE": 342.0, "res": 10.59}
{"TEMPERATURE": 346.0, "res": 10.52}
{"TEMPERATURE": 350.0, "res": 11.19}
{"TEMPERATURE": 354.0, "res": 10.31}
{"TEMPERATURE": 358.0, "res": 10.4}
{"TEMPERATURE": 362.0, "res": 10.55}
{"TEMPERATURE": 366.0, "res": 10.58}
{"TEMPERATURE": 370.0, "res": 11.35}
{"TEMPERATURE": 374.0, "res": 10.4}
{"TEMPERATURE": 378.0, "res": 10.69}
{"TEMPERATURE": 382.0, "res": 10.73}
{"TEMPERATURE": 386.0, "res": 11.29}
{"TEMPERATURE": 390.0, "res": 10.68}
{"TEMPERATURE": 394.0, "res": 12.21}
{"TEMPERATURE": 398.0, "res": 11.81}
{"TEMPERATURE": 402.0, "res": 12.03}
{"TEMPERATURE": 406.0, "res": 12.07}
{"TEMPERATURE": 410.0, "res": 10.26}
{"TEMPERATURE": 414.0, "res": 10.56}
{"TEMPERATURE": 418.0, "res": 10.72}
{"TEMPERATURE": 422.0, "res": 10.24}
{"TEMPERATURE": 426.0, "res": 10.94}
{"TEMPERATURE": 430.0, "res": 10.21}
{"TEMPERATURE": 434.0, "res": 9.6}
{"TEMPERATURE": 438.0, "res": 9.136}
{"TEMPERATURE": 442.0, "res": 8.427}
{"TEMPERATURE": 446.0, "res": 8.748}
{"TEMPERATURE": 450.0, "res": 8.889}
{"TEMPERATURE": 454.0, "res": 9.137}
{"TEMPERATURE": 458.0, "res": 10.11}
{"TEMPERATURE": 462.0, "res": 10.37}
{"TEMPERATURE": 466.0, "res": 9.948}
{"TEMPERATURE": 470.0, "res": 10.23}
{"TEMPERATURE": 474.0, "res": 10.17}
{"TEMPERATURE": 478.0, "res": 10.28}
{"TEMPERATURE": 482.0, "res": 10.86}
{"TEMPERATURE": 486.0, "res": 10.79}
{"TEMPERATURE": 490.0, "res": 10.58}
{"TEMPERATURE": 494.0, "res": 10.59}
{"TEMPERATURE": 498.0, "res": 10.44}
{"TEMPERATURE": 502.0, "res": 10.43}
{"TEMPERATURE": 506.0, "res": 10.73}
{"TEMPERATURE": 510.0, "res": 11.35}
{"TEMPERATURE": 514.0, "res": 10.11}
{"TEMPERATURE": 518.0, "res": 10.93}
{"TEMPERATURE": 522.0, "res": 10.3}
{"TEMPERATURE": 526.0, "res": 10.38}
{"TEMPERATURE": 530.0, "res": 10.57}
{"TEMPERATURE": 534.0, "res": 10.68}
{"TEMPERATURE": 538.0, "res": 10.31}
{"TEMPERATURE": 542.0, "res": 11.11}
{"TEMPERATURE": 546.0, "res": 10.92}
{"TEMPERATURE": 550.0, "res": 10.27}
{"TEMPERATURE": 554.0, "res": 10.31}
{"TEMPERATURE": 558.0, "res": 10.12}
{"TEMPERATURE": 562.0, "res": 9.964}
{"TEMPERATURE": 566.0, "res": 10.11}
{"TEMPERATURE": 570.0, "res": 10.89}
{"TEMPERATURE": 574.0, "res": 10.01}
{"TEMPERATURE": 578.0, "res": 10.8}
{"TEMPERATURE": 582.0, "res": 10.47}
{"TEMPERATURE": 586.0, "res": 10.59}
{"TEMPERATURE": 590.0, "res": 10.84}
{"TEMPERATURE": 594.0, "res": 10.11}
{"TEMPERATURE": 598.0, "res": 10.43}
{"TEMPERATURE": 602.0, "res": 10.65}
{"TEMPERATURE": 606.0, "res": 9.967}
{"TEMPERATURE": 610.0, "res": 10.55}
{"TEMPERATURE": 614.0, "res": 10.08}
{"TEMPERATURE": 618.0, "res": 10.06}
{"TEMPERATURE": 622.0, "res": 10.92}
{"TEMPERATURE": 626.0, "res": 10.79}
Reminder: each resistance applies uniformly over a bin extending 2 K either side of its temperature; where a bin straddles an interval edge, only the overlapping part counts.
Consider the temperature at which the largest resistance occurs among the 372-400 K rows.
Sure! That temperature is 394.0 K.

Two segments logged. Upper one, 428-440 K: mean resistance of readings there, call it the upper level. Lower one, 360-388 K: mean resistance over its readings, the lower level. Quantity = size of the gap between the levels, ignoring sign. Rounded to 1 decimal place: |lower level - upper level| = 1.1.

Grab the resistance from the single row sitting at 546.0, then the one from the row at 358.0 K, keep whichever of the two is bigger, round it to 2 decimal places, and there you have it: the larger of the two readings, 10.92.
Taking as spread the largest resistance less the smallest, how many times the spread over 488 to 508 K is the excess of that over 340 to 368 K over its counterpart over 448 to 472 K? -2.0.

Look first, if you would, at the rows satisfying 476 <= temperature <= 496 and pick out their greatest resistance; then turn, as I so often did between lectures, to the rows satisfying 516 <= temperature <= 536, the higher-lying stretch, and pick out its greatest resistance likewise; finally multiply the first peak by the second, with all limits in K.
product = 119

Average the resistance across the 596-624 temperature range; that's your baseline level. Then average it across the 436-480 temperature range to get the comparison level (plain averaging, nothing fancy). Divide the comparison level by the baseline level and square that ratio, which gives 0.85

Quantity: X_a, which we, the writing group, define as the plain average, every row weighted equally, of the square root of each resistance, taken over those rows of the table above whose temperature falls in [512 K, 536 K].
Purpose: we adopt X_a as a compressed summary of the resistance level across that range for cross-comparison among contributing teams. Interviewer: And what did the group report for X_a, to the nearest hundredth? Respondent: 3.24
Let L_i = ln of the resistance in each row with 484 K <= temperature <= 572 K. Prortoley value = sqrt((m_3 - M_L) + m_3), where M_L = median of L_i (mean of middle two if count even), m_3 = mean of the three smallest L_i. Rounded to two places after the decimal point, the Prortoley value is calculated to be 1.51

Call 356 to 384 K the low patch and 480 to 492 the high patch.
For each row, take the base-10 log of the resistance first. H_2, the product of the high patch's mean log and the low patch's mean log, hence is 1.06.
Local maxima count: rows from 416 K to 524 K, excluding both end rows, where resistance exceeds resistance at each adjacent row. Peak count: 7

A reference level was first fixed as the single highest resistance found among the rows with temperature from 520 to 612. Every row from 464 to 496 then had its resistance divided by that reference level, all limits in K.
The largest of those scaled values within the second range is 0.98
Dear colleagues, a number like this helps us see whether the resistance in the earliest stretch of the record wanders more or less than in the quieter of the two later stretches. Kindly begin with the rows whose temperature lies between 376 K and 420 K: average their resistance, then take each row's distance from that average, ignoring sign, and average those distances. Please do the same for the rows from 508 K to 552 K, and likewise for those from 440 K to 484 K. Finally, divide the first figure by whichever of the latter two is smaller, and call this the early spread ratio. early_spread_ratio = 1.9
